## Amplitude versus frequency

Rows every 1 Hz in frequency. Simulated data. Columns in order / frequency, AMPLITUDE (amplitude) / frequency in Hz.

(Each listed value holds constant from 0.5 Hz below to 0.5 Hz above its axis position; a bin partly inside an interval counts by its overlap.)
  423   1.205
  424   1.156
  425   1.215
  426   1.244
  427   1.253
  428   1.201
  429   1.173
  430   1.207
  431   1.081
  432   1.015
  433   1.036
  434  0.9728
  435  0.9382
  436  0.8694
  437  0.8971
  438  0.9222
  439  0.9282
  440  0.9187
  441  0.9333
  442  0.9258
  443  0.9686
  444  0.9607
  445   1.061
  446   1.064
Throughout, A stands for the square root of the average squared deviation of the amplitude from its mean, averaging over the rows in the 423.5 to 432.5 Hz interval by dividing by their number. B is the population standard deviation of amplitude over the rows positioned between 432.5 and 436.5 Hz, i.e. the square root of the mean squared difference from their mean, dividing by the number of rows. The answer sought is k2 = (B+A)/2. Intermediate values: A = 0.07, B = 0.060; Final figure 0.0669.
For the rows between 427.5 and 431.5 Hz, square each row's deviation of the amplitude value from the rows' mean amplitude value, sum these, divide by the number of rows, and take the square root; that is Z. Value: 0.050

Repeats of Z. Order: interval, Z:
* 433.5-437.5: 0.039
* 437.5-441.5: 0.006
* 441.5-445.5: 0.050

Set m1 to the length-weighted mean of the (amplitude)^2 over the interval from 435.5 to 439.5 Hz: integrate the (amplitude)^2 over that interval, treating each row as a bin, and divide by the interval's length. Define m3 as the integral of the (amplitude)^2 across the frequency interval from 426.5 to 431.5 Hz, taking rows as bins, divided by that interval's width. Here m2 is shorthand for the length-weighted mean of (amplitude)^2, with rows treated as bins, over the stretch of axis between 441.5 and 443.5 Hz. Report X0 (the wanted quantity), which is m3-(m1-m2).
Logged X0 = 1.5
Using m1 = 0.82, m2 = 0.90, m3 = 1.4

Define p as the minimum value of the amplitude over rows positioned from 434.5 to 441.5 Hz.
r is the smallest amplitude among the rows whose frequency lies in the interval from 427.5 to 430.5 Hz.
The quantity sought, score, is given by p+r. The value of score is 2.04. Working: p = 0.8694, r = 1.173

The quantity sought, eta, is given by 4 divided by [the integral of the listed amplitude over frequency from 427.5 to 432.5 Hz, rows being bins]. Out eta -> 0.70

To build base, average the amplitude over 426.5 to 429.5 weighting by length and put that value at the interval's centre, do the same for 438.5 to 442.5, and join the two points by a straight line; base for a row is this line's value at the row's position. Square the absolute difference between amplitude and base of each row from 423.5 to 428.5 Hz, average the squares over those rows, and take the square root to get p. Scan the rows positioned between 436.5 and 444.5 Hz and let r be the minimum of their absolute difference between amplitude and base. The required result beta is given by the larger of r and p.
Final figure 0.071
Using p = 0.071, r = 0.018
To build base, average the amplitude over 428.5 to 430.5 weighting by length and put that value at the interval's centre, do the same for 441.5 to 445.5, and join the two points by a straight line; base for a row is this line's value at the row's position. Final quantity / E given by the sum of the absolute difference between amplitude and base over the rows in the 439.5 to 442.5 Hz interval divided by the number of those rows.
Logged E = 0.09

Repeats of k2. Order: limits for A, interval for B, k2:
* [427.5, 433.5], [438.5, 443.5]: 0.0478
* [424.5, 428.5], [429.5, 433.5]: 0.0478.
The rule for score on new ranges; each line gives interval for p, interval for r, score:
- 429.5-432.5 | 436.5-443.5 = 1.91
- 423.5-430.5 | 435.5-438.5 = 2.03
